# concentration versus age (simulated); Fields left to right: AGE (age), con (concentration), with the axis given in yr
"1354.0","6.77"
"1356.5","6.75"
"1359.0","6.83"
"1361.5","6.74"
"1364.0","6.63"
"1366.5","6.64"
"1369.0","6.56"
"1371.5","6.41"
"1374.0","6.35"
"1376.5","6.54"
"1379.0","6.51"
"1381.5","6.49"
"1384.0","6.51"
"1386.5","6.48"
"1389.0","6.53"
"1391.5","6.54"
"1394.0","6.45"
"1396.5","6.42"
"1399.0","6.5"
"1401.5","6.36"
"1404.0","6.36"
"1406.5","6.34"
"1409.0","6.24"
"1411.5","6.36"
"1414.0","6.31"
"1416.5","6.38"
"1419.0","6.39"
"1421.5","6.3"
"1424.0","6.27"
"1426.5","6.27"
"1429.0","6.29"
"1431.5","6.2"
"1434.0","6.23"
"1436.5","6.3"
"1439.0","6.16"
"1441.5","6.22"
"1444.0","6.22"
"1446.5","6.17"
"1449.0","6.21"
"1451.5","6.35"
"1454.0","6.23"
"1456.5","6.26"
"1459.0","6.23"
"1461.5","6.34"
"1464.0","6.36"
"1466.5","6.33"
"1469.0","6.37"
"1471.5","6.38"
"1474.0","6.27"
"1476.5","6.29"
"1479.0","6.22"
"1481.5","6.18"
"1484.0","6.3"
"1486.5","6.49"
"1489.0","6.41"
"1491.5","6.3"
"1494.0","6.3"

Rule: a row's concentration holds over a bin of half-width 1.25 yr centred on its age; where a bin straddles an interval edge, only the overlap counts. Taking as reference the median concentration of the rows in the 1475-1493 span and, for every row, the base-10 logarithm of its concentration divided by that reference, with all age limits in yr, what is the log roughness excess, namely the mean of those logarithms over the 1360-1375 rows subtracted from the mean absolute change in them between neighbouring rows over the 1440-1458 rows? -0.013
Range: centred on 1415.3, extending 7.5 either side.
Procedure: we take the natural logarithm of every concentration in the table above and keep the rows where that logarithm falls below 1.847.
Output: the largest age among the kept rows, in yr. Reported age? 1421.5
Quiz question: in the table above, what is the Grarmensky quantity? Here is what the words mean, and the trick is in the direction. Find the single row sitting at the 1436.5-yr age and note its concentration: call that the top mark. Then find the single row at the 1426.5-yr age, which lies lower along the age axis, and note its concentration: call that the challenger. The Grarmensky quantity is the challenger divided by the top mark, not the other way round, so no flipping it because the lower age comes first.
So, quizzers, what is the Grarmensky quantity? 1.00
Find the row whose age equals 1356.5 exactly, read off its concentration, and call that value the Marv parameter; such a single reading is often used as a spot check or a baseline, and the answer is 6.75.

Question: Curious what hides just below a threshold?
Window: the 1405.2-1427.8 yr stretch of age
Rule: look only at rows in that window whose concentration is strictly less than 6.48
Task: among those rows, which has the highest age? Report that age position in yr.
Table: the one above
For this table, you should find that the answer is 1426.5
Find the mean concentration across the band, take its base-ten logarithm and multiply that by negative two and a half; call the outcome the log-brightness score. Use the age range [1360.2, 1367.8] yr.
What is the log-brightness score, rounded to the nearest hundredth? -2.06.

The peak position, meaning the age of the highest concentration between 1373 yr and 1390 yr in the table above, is 1376.5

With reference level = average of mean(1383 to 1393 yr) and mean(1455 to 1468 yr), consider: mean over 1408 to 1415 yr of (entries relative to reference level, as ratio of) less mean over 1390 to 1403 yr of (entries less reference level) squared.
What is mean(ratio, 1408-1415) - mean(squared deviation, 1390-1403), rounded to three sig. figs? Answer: 0.978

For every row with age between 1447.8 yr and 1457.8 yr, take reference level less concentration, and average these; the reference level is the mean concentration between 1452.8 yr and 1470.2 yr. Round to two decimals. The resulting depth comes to 0.04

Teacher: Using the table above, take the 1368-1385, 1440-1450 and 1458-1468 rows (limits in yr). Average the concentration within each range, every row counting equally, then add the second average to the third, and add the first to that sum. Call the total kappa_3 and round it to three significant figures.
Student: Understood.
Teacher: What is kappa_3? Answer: 19.0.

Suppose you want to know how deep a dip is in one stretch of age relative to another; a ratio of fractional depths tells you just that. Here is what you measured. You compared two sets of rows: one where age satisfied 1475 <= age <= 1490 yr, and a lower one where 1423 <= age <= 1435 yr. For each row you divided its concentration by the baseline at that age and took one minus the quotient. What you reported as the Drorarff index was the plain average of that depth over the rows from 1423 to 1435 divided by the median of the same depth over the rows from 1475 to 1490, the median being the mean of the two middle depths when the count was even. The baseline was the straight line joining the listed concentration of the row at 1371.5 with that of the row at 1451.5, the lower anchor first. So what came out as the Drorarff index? 3.4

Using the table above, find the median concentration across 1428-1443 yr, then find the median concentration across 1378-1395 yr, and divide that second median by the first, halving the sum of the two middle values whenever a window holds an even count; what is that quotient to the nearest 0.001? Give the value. 1.046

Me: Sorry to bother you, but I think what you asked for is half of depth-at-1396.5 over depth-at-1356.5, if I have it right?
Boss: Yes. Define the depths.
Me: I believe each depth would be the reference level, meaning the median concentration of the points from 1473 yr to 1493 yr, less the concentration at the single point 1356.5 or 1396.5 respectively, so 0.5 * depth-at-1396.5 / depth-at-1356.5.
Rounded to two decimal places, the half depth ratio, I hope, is 0.14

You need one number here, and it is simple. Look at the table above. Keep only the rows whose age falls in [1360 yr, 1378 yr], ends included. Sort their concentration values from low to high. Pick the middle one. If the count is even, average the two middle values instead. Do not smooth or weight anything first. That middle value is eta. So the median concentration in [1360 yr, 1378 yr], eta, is 6.56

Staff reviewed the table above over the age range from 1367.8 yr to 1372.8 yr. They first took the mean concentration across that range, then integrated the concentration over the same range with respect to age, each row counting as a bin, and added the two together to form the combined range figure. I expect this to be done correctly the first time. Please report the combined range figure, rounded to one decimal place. 38.9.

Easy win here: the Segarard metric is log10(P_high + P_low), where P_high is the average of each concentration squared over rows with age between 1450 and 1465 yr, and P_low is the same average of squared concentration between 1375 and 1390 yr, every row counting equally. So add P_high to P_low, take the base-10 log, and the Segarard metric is 1.91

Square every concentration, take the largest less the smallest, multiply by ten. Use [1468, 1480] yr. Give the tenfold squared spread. 20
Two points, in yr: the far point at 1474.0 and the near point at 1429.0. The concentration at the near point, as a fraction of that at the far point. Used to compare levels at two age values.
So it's 1.00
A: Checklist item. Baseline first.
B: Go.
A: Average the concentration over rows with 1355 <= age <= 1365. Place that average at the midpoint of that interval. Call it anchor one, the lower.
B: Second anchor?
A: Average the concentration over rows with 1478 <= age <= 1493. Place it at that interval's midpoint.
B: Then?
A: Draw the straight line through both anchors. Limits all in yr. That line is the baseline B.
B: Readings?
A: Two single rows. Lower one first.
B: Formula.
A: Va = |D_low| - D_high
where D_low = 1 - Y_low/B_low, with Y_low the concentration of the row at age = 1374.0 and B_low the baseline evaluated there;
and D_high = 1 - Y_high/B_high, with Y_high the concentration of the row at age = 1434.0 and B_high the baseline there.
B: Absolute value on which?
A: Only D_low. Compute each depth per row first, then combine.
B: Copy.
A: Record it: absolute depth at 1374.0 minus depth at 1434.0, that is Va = 0.011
